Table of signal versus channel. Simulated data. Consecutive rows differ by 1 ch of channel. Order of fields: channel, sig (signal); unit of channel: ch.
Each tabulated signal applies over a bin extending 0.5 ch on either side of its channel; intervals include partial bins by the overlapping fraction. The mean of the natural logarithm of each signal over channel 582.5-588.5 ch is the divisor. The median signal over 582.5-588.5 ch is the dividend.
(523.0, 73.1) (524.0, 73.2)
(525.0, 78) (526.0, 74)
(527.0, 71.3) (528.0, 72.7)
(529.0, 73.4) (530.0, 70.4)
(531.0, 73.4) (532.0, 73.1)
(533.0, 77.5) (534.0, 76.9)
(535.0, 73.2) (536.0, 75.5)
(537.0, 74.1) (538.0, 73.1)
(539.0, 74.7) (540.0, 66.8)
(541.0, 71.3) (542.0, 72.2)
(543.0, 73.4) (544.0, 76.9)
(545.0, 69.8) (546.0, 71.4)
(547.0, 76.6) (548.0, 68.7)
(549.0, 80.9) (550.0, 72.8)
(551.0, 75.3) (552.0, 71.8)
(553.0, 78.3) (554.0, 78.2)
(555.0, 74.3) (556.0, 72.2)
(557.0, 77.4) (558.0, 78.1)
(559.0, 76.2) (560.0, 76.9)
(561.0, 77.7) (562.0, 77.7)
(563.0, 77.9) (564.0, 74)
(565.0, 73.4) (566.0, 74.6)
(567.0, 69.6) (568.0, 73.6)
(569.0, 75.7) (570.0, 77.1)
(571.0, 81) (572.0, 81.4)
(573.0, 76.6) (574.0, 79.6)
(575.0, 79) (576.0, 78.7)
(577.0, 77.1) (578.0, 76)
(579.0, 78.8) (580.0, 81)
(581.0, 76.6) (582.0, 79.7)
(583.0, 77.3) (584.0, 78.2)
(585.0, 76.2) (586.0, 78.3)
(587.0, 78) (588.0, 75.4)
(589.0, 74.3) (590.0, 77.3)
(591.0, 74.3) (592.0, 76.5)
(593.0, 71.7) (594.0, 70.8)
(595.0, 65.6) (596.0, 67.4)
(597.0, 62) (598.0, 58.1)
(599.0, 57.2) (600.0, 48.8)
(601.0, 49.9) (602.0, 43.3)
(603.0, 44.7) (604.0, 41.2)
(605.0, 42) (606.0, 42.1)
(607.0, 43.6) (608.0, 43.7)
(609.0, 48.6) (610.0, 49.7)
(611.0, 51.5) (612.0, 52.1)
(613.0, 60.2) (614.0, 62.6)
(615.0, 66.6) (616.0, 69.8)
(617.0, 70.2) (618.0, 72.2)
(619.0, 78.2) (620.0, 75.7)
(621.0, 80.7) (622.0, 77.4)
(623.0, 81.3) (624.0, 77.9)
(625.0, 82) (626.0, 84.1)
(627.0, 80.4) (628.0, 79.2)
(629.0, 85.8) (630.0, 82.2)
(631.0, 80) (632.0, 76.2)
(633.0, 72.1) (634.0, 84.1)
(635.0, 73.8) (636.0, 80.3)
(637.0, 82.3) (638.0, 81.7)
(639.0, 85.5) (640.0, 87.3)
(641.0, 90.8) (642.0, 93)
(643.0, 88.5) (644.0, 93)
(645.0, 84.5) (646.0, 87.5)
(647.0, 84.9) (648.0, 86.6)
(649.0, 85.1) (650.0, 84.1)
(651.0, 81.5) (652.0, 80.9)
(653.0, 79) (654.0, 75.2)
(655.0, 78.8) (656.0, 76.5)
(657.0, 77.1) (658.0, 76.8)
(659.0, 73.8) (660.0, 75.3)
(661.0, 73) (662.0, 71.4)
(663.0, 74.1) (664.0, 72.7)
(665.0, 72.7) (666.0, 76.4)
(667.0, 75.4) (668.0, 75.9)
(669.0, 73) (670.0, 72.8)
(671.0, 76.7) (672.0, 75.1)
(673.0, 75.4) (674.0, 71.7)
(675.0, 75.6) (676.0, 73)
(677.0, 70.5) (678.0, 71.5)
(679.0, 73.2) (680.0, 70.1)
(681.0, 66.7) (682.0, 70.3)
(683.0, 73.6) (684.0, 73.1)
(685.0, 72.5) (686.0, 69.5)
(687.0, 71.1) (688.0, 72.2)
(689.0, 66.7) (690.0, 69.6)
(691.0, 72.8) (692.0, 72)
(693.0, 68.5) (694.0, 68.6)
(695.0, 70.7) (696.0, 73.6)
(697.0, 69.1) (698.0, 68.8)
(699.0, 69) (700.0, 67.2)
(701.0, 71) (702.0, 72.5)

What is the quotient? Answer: 17.9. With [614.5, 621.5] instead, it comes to 16.8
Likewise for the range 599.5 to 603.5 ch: 12.2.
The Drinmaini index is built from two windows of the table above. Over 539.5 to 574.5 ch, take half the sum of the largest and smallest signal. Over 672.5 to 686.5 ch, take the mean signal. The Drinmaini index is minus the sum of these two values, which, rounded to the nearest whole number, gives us -146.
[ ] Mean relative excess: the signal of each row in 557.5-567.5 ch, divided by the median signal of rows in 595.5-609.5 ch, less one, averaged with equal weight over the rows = 0.62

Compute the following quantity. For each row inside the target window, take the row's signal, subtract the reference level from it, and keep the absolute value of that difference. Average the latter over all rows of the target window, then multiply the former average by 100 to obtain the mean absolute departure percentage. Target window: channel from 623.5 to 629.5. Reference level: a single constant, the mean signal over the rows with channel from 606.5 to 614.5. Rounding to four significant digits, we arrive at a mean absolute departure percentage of 3007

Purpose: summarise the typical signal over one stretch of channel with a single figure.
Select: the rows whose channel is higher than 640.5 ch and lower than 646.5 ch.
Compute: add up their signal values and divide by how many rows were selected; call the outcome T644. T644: 90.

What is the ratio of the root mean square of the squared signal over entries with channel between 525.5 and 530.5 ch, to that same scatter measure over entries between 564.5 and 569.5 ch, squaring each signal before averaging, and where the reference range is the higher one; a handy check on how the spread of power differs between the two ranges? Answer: 0.97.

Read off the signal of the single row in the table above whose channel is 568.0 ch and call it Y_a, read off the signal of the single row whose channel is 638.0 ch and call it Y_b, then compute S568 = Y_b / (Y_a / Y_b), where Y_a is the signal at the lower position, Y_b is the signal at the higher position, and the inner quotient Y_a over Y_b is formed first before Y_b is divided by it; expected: 91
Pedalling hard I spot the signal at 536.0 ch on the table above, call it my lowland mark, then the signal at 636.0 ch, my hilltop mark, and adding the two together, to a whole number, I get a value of 156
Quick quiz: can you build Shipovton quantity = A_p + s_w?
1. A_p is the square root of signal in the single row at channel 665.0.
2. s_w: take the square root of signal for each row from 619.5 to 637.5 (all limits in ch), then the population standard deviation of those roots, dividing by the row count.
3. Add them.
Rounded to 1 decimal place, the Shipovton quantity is 8.7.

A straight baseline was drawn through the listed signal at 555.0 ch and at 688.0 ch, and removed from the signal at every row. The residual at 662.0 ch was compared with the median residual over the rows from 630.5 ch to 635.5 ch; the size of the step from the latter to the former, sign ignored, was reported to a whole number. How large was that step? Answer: 4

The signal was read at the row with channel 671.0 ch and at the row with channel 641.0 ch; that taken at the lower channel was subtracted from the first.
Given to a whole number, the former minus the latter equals -14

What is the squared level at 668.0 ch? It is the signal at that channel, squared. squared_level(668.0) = 5761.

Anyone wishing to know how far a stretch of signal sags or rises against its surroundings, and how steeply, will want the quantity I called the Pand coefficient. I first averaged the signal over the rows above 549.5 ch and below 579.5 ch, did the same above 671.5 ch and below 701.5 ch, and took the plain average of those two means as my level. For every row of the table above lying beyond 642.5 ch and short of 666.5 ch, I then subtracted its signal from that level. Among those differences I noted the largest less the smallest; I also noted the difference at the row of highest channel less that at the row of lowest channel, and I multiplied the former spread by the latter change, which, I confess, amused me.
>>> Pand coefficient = 261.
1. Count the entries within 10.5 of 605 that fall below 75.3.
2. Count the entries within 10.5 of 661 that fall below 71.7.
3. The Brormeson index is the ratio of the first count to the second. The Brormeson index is 21.0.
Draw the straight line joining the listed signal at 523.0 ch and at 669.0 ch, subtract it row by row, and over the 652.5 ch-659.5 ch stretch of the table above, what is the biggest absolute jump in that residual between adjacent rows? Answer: 3.8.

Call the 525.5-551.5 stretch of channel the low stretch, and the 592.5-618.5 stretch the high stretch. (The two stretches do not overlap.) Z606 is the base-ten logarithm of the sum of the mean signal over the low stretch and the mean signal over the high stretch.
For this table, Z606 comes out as 2.11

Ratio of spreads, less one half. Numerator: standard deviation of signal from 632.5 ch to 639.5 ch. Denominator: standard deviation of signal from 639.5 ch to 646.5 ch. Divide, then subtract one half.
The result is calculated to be 1.11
